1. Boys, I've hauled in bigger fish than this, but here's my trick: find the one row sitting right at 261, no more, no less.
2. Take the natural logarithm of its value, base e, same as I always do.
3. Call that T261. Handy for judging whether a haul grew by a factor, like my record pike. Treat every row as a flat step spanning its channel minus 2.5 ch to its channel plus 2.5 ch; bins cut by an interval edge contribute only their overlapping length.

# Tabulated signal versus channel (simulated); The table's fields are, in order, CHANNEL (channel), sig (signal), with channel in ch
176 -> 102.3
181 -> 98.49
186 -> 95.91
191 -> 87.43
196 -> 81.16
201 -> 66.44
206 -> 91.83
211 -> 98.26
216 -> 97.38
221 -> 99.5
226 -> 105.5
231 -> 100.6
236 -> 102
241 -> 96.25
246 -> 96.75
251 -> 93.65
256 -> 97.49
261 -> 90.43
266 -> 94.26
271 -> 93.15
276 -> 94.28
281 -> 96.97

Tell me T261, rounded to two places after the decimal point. 4.50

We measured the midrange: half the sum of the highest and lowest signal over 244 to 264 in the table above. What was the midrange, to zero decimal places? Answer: 94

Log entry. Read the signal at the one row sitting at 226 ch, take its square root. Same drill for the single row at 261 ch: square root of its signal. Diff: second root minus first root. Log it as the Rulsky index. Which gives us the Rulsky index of -0.76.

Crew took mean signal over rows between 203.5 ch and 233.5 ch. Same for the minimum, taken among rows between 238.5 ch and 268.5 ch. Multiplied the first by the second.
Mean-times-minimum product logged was 8939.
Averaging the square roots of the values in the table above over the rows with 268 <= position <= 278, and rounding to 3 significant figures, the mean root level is 9.68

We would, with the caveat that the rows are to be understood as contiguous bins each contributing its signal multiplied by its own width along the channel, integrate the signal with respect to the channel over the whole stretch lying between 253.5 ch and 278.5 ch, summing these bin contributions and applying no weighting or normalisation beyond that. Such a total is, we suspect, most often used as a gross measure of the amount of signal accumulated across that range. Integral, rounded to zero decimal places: 2348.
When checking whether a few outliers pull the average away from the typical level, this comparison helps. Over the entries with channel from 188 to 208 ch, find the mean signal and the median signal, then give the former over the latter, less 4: -3.03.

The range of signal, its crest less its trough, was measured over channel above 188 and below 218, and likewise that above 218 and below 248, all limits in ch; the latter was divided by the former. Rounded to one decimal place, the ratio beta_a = 0.3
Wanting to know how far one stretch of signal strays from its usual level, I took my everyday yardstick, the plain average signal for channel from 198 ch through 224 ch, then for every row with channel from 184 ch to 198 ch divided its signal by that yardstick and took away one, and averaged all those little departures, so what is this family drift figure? -0.03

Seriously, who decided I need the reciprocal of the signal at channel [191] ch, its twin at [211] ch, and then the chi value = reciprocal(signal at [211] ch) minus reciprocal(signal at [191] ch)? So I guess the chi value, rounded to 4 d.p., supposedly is -0.0013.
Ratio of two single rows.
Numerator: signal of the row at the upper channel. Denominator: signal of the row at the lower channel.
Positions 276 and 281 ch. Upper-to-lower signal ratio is 1.03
